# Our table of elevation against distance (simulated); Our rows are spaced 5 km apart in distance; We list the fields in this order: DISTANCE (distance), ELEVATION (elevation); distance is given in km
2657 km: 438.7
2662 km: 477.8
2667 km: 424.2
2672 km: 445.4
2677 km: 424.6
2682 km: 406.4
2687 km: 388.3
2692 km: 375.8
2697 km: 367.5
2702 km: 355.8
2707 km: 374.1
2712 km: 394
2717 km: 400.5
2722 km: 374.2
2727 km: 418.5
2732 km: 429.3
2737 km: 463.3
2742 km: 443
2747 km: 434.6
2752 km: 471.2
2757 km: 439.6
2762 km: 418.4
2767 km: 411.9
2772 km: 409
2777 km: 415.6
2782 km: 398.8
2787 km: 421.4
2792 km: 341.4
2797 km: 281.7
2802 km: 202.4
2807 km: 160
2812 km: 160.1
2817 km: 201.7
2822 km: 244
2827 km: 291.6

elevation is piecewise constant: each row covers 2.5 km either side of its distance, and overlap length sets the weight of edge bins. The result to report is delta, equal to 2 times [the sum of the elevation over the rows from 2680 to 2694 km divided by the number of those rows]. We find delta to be 780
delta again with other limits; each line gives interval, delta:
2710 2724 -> 779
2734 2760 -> 901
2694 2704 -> 723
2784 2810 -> 563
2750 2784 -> 847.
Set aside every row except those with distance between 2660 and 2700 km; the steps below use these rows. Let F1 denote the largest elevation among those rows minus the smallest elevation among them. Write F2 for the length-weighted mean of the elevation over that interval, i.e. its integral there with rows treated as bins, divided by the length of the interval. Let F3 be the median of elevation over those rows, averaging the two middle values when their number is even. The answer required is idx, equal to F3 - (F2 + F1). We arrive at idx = -107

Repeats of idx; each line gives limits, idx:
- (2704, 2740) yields -96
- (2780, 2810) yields -247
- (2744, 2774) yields -67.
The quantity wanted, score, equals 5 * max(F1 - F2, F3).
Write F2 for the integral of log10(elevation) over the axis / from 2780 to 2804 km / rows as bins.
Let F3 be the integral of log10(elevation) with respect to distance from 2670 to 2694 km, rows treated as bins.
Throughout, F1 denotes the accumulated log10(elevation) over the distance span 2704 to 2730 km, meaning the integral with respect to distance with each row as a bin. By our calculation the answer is 313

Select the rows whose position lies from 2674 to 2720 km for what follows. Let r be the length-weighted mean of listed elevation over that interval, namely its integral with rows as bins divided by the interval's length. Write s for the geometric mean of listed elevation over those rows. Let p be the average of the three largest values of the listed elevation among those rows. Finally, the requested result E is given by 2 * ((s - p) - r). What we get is -823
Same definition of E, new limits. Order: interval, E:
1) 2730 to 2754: -919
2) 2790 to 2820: -565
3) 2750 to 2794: -891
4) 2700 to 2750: -899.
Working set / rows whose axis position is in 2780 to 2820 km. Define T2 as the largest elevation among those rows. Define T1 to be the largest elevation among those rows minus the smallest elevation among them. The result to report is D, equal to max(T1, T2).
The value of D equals 421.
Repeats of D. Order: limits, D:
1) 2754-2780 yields 440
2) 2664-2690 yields 445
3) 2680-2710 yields 406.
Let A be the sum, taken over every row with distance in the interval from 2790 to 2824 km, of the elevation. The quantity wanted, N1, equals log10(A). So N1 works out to 3.202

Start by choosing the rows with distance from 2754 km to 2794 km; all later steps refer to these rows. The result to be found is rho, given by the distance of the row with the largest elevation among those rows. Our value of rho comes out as 2757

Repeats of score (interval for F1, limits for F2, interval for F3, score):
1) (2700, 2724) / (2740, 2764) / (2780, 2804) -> 301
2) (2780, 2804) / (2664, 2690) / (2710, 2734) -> 313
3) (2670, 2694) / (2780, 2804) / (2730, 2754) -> 318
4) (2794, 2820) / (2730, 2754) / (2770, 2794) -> 312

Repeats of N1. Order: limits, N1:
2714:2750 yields 3.472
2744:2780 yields 3.477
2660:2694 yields 3.469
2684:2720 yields 3.424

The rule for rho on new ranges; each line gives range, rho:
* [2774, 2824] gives 2787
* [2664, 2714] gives 2672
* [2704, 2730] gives 2727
